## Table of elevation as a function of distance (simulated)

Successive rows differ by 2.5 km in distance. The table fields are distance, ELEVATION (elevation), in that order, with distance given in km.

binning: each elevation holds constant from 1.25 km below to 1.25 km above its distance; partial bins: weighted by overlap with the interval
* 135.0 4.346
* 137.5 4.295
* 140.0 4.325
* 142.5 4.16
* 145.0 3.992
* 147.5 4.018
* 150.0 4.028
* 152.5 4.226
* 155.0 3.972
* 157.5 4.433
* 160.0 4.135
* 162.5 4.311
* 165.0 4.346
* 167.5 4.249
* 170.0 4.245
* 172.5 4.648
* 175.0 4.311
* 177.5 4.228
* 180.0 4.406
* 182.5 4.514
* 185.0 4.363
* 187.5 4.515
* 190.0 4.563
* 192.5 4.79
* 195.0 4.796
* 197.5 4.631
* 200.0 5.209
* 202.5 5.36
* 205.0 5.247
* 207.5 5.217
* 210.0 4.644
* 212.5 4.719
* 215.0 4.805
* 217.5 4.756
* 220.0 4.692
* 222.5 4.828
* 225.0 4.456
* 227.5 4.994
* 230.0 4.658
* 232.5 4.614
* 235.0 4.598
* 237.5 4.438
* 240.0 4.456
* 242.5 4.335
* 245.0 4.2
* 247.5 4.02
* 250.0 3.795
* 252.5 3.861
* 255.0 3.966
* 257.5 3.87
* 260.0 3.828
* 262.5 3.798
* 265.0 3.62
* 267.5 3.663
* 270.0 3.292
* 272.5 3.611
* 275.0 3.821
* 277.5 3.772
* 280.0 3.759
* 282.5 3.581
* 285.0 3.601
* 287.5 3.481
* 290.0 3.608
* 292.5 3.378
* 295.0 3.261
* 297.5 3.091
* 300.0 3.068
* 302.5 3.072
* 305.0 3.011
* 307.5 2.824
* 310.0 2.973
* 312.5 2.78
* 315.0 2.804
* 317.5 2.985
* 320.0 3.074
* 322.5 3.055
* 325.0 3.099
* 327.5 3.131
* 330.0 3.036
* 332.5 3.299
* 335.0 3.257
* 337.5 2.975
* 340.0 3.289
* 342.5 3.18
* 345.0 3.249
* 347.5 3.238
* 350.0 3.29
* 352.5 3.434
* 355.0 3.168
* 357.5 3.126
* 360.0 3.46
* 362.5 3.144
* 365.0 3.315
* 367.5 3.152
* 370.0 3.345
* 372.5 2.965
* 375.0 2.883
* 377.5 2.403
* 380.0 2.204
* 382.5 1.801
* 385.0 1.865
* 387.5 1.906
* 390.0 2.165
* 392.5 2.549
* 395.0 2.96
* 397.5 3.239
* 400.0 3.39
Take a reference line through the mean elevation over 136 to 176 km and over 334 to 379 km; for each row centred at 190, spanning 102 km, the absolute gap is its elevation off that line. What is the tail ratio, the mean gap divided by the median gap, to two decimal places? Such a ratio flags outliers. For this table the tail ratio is 1.07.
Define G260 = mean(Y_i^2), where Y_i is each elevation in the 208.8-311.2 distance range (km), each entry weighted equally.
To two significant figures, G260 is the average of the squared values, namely 16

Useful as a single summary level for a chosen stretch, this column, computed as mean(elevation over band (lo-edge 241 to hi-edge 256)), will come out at 4.0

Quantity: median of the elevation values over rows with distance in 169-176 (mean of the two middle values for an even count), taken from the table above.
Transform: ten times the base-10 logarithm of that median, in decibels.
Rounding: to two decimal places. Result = 6.35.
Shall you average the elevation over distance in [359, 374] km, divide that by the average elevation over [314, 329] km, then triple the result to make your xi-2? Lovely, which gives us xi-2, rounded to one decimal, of 3.2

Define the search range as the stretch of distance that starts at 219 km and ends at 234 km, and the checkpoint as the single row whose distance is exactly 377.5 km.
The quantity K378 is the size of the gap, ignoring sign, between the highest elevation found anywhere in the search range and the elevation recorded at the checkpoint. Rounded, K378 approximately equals 2.6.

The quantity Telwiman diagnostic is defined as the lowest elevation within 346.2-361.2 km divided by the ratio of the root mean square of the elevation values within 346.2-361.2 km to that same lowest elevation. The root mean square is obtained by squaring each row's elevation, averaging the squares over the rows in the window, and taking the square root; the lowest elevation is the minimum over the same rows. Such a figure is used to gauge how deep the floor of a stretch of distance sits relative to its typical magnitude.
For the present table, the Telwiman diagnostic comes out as 3.0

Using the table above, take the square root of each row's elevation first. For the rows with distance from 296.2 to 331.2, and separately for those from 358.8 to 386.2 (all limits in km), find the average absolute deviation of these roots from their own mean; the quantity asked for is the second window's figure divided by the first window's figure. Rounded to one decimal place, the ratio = 6.1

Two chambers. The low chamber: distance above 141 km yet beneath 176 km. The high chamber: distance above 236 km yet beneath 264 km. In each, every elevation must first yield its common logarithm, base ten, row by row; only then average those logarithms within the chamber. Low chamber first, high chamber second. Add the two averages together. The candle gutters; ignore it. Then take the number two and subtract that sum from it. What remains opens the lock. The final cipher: 0.77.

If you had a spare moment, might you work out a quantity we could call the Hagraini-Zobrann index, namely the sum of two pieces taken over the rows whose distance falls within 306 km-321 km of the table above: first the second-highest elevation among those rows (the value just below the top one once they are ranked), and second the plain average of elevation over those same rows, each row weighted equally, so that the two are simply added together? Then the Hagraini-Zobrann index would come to 5.9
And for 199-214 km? 10.3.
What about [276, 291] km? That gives 7.4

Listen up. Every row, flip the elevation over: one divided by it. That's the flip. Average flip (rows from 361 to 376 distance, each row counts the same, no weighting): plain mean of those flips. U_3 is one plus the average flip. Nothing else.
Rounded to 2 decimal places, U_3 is 1.32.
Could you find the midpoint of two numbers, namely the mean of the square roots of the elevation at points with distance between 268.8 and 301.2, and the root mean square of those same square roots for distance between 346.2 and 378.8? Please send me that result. 1.82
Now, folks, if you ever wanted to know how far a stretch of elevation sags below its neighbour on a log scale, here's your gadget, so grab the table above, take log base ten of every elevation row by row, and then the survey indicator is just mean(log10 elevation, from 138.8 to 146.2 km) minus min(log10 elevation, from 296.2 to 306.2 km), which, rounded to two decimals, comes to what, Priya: 0.14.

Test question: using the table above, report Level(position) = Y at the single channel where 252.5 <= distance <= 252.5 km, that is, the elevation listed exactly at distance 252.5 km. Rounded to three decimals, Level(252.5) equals 3.861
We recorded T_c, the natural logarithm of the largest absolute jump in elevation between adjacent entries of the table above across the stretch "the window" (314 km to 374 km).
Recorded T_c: -1.0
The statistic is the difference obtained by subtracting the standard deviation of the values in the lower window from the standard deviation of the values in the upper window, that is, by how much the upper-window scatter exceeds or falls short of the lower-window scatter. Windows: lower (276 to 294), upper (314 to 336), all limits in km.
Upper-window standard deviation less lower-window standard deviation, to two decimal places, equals 0.01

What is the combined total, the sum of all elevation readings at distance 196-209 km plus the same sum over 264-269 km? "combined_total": 32.9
